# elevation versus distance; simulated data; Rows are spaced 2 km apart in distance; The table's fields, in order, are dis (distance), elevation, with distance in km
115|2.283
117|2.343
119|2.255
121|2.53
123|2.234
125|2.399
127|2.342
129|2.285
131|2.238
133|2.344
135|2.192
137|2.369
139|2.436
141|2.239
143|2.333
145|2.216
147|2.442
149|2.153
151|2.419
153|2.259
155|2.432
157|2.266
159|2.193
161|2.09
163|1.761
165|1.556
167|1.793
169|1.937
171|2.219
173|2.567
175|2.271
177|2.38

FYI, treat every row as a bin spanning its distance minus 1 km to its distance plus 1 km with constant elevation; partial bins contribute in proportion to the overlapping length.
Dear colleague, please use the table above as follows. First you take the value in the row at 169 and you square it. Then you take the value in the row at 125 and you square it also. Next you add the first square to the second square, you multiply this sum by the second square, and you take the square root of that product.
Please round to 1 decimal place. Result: 7.4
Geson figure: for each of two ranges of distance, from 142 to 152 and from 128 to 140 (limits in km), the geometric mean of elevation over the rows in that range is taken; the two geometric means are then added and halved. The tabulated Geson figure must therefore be 2.310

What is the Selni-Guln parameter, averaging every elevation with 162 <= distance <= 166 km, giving 1.66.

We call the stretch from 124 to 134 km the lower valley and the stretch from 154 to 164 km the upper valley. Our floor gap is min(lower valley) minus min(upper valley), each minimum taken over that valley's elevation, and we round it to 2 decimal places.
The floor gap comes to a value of 0.48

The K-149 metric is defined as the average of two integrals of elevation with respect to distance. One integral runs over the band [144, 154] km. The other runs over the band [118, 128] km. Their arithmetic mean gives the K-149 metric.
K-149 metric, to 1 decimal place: 23.2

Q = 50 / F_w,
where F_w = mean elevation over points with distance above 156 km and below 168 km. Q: 25.7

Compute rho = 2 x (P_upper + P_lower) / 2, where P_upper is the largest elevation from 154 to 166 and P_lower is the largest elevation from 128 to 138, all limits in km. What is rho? 4.80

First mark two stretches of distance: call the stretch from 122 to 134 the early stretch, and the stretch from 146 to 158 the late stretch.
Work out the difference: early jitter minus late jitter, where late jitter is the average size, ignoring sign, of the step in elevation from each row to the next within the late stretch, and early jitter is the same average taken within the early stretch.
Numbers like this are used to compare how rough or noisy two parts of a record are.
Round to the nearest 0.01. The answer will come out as -0.12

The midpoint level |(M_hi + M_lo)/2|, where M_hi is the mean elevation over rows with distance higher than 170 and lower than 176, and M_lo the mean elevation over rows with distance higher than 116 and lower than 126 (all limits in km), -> 2.35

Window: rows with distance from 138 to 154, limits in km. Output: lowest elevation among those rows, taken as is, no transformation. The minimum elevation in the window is 2.153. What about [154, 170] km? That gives 1.556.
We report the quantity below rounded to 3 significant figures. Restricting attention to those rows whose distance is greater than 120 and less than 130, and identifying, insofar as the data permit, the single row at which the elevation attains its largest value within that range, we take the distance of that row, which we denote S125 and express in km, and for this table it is 121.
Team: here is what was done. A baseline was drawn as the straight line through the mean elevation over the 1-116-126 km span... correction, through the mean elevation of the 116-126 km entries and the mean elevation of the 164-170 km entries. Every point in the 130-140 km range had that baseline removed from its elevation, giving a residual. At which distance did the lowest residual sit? 131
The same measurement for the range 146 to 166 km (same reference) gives 165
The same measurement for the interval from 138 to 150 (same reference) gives 141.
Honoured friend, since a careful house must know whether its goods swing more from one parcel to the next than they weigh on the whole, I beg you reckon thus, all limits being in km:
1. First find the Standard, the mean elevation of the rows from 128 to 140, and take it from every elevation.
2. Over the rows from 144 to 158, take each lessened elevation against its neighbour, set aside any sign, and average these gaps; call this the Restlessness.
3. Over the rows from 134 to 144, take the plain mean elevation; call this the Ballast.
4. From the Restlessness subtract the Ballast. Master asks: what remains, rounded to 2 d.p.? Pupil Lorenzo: -2.10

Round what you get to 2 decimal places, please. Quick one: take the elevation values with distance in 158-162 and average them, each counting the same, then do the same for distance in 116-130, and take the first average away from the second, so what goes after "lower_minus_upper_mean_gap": 0.20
